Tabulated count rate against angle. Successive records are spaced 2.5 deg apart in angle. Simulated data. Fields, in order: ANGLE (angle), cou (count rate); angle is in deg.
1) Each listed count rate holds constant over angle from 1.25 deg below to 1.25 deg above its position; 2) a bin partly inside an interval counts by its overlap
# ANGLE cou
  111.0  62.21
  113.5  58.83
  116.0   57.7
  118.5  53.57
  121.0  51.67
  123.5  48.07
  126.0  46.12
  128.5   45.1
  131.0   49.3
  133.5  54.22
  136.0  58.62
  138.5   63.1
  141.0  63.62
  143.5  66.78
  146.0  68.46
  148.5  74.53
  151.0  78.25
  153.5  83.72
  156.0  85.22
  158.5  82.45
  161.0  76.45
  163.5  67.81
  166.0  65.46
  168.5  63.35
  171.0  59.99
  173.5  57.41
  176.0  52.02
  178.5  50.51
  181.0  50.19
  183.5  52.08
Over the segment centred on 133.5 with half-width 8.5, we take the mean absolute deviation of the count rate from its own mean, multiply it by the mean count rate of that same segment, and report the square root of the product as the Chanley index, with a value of 18.7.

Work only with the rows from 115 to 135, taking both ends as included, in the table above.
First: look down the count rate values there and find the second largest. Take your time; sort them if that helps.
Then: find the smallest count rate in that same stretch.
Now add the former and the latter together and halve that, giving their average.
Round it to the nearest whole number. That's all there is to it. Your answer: 50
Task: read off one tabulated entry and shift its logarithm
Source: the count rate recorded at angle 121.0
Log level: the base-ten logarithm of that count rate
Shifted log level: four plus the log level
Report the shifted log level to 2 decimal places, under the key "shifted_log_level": 5.71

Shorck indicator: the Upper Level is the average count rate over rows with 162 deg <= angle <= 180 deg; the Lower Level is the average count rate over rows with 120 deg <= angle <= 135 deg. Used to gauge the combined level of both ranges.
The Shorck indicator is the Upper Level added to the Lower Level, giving 109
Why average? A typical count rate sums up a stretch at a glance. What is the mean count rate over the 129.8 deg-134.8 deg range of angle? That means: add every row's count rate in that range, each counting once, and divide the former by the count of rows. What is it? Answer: 52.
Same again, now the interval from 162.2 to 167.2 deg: 67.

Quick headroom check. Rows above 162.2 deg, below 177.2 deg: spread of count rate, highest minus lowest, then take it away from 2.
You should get -14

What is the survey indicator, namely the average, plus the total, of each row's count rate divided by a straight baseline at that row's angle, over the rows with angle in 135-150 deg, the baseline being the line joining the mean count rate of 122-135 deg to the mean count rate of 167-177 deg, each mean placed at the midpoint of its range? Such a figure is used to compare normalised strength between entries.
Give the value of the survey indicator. 8.9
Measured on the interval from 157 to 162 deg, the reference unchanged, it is 4.3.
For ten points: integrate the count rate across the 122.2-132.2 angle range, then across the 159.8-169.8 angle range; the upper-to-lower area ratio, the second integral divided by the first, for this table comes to 1.4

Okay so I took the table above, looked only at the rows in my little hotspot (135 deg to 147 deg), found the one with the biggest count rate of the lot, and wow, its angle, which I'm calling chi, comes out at 146.0 deg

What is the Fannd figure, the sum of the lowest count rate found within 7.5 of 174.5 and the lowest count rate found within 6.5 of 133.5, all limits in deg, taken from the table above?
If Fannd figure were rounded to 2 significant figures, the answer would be 95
